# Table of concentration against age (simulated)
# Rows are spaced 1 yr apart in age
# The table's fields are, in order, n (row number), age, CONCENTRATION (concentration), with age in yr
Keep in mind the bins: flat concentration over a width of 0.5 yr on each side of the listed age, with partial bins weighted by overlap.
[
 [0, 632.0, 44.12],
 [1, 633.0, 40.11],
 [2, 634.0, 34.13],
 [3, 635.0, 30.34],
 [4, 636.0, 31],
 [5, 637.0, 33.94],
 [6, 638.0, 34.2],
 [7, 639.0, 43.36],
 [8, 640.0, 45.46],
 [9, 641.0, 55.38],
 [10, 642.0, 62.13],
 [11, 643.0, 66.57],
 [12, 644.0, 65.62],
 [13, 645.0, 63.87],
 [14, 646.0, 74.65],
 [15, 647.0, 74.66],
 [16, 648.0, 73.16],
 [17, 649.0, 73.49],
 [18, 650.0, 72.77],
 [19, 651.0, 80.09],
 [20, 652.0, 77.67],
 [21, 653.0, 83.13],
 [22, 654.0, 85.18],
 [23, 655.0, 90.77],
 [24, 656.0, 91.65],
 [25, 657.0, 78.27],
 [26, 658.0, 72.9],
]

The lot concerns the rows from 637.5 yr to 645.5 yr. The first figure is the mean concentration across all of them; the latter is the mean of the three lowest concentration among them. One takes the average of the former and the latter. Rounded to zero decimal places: 48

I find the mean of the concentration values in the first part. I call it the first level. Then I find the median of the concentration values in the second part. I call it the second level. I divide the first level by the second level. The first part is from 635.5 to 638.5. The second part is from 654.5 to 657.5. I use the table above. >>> 0.36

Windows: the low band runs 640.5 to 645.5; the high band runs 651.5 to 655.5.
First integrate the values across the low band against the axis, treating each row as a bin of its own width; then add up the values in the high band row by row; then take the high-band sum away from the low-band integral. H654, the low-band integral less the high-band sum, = -23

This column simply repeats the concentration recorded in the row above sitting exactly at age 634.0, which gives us 34.13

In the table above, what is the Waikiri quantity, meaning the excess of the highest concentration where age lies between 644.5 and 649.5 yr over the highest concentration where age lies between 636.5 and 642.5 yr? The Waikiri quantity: 13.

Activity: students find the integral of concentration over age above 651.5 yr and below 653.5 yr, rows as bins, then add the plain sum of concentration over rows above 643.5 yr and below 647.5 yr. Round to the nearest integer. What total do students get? 440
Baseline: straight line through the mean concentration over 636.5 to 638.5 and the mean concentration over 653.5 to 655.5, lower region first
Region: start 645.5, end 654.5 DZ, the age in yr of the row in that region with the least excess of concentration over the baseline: 652.0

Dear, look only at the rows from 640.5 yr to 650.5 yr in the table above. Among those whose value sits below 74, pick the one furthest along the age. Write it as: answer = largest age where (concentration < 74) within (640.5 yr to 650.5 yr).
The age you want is 650.0 yr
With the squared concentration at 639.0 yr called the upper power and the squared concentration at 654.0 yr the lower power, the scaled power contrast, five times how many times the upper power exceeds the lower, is 1.3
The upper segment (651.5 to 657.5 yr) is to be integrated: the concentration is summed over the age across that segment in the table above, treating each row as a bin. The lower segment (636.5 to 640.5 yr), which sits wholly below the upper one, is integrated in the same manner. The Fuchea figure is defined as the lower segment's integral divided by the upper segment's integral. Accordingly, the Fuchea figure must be 0.31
